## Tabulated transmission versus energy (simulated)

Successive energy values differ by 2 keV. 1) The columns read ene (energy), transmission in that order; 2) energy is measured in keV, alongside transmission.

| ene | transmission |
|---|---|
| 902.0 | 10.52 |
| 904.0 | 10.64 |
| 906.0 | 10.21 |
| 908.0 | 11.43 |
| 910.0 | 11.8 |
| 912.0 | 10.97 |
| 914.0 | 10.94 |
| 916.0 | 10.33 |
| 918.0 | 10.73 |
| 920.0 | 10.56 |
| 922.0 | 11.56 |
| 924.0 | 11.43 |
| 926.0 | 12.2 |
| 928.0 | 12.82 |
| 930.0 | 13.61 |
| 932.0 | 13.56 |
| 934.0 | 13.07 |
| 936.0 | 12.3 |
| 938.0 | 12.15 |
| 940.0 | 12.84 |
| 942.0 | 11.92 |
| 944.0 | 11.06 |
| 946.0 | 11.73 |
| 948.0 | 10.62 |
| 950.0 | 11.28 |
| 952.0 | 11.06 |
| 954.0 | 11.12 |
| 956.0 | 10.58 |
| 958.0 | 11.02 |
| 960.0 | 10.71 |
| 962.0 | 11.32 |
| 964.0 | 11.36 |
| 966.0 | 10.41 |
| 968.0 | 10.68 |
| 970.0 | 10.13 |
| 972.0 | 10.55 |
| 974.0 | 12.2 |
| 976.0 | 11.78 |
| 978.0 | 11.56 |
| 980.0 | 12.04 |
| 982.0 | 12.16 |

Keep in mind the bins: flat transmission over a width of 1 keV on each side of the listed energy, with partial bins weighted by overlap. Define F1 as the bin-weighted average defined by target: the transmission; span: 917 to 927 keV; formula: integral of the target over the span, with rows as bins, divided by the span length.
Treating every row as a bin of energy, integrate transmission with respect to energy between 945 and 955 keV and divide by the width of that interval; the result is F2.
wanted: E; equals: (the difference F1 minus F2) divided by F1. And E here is 0.01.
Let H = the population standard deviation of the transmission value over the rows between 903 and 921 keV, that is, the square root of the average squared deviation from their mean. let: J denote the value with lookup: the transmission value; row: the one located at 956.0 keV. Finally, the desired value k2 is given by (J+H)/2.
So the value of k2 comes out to 5.53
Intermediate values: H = 0.48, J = 10.58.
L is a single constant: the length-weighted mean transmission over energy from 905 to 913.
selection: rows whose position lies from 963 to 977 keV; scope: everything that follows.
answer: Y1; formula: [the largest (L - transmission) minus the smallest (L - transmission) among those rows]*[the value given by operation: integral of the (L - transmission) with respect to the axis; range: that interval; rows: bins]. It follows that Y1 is 2.5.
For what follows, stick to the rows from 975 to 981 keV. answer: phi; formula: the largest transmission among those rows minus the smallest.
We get 0.5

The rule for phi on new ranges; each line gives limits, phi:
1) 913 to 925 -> 1.2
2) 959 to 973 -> 1.2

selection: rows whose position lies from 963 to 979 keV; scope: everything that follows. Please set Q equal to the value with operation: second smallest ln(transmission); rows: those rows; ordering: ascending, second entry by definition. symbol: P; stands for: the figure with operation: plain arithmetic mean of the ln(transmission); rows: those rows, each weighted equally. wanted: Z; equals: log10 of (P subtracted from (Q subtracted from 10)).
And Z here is 0.720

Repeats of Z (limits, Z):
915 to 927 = 0.719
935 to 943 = 0.698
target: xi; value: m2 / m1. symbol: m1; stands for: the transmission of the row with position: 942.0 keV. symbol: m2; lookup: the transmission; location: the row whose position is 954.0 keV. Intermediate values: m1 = 11.92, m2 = 11.12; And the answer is 0.93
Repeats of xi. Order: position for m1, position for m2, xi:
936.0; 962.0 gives 0.92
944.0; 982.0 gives 1.10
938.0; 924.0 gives 0.94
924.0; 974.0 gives 1.07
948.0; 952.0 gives 1.04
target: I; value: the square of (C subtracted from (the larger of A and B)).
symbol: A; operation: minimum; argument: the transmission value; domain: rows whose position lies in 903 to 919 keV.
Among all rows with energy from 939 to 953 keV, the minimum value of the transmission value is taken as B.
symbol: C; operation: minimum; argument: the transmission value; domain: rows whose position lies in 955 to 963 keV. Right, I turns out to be 0.0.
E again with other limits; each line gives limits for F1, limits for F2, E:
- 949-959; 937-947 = -0.08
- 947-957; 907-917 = -0.01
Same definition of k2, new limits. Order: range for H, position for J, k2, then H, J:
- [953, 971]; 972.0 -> 5.47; 0.40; 10.55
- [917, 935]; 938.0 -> 6.62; 1.10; 12.15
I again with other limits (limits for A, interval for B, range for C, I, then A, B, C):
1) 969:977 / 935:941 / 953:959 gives 2.5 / 10.13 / 12.15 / 10.58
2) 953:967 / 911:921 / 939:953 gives 0.0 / 10.41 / 10.33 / 10.62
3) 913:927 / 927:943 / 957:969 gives 2.3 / 10.33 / 11.92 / 10.41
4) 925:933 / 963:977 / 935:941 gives 0.0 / 12.2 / 10.13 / 12.15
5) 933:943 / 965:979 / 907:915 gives 1.0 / 11.92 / 10.13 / 10.94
